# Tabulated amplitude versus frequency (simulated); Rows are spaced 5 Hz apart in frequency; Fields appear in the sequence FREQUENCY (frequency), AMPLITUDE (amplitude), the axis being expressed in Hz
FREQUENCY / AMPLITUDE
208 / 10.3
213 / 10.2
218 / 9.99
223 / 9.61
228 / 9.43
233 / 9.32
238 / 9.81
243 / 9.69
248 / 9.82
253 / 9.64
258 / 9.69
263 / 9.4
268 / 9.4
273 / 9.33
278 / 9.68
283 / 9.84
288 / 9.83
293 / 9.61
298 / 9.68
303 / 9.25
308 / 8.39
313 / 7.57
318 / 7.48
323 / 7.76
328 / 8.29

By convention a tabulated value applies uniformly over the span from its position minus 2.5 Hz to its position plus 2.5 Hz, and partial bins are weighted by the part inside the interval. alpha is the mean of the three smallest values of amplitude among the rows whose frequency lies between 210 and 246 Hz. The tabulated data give 9.45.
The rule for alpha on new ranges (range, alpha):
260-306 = 9.33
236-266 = 9.58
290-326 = 7.60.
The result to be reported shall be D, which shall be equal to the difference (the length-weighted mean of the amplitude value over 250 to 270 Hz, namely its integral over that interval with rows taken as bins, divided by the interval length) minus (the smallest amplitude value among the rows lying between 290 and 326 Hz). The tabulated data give 2.06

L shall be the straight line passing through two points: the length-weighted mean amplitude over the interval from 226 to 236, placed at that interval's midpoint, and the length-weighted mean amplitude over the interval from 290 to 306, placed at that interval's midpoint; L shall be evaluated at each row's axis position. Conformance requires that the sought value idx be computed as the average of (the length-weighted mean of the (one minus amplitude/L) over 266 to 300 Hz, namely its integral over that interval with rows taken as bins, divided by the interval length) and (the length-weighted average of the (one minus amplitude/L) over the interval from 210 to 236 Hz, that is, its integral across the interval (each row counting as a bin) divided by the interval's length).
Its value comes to -0.027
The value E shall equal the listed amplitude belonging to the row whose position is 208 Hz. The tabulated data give 10.3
